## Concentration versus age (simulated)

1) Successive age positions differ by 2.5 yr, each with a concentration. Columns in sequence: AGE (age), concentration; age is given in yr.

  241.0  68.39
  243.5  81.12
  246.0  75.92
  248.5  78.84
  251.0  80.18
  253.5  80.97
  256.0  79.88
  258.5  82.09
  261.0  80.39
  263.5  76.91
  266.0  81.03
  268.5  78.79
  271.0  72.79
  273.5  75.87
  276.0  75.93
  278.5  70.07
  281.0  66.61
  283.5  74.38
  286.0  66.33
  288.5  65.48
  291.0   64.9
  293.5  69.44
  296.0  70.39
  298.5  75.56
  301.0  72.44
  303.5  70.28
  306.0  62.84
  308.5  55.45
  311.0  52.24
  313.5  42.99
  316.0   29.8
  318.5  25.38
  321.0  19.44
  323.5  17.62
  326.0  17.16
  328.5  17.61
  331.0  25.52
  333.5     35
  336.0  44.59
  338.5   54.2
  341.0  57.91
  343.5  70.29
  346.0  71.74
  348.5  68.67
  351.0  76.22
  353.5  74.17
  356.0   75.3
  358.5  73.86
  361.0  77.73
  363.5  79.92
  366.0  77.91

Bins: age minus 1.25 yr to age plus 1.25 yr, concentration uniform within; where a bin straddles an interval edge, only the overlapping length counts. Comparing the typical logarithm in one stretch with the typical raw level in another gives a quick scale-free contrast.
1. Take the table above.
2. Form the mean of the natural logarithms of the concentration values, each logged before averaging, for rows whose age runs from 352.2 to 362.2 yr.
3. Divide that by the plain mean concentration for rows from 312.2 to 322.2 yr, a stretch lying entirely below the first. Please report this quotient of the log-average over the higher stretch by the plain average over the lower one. 0.15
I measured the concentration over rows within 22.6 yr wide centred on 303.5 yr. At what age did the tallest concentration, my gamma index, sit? 298.5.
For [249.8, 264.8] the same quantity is 258.5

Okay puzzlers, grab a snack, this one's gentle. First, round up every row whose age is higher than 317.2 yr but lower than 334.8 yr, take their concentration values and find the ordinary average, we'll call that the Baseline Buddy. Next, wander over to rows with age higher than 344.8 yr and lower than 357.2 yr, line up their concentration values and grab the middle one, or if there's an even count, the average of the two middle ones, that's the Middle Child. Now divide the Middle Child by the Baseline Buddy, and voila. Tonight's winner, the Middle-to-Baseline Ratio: 3.3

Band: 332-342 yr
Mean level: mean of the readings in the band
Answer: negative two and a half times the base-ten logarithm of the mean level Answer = -4.2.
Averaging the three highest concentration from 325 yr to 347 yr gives 67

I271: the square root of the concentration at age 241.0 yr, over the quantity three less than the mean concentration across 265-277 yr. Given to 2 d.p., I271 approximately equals 0.11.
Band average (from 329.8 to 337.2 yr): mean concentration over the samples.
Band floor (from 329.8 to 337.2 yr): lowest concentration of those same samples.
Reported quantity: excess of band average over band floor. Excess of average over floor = 10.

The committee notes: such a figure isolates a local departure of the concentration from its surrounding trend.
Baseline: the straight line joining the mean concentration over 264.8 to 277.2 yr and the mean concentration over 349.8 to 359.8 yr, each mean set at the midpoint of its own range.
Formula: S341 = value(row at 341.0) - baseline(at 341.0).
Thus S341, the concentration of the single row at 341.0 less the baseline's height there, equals -17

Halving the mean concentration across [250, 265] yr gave 40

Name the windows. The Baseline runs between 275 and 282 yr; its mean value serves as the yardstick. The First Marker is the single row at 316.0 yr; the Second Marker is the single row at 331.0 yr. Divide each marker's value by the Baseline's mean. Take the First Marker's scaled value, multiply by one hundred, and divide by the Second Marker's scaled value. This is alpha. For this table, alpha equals 117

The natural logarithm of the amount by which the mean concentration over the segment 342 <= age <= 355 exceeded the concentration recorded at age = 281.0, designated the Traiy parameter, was 1.7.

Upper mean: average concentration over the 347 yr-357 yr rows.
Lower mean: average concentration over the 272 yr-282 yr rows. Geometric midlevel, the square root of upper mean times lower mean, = 72.9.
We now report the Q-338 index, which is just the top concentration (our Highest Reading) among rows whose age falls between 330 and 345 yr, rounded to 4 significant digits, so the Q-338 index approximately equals 70.29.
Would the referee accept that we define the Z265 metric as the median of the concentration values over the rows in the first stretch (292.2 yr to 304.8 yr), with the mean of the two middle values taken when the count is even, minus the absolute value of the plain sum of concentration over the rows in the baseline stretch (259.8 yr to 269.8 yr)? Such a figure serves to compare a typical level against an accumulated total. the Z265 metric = -247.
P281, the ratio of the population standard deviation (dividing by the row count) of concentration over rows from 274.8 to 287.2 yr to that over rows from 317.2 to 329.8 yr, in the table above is 1.3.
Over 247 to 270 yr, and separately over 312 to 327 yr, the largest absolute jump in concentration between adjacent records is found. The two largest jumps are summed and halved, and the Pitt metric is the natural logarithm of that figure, 2.16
